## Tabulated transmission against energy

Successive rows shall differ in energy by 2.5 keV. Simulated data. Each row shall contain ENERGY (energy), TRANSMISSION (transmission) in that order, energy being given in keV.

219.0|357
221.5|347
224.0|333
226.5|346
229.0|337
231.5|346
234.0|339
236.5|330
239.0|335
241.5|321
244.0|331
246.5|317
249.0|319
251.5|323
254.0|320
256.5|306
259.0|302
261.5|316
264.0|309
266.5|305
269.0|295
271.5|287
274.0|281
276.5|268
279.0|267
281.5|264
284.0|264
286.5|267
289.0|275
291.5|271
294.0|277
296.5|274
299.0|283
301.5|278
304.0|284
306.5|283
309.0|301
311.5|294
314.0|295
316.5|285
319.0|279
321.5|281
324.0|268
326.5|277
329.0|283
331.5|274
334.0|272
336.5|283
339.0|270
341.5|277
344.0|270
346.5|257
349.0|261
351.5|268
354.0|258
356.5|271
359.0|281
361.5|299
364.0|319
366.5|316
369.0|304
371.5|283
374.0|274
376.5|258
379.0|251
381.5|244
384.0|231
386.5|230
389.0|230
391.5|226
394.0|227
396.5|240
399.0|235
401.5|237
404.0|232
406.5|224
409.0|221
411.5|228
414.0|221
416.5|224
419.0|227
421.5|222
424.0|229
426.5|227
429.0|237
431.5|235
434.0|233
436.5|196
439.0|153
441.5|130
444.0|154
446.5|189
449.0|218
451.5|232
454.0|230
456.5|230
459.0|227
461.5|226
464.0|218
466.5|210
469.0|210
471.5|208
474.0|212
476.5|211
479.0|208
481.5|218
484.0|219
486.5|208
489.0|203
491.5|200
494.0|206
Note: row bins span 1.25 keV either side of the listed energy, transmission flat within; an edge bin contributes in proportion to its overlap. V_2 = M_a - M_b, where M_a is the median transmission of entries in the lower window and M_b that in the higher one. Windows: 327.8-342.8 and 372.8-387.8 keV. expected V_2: 28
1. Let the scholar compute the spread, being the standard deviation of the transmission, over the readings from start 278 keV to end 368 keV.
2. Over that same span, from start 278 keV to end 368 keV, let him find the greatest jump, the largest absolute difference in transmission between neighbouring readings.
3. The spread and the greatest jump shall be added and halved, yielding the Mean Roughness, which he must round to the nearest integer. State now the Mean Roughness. 17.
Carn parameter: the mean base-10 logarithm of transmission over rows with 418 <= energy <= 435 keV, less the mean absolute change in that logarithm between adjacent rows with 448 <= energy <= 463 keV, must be 2.35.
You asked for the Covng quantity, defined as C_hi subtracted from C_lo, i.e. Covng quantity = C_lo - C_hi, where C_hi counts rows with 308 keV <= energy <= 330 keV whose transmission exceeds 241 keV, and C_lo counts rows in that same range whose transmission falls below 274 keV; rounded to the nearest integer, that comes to -8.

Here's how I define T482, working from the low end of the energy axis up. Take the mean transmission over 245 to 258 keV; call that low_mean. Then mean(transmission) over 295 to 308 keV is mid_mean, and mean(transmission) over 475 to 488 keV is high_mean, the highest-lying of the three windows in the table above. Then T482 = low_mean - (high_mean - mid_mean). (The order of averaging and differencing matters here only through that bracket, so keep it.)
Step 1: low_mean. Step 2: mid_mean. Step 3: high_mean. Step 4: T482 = 385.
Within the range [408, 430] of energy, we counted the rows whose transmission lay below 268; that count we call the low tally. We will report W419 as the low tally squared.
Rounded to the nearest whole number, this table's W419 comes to 81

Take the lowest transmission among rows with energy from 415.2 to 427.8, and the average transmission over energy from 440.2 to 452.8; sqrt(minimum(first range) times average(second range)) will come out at 202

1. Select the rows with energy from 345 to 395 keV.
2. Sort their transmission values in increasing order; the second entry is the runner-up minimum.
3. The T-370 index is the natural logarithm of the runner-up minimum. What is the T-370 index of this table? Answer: 5.42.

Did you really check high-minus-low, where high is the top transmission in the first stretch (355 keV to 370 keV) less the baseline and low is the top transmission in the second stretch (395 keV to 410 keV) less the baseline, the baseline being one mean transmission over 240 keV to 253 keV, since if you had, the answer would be 79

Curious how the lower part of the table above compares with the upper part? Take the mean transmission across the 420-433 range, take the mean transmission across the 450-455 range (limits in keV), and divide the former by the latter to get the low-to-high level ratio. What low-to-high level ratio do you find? 1.00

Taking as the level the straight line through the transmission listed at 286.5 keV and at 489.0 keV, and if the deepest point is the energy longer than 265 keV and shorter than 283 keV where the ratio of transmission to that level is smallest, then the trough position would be 281.5 keV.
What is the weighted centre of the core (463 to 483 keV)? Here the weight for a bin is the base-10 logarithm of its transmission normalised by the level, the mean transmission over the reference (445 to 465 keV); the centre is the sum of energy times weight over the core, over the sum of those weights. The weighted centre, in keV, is 472.8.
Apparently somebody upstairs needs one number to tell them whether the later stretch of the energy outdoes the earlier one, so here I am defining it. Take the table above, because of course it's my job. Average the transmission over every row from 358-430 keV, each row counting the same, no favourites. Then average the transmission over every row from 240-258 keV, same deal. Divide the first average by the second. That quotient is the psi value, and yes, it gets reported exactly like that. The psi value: 0.77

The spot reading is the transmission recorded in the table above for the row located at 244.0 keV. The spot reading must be 331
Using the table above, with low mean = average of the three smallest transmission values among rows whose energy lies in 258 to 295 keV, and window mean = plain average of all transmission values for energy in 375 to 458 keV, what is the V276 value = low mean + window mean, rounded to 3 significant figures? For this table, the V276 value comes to 486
